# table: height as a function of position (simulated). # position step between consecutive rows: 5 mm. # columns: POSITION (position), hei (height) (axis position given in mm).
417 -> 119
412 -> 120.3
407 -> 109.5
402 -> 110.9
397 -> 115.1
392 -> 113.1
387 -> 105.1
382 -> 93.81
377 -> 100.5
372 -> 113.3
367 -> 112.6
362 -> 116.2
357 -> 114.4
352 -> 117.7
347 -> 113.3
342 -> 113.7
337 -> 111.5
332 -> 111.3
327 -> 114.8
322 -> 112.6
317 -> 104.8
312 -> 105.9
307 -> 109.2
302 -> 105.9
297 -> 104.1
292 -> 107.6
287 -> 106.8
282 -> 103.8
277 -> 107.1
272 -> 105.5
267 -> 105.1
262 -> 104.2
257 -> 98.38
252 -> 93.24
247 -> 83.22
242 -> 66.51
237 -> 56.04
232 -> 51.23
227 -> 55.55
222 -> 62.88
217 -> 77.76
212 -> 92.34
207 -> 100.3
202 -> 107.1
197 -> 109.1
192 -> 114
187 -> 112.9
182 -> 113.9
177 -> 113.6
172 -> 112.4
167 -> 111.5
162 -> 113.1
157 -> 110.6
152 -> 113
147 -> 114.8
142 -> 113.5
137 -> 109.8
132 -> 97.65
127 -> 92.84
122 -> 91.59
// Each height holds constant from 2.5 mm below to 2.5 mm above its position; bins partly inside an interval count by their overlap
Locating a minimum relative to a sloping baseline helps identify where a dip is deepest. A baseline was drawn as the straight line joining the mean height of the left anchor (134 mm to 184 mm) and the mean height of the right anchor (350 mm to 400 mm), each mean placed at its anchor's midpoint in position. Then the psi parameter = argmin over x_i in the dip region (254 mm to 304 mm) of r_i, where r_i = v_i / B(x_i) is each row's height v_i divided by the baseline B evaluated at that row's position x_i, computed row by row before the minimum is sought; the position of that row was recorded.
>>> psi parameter 257 mm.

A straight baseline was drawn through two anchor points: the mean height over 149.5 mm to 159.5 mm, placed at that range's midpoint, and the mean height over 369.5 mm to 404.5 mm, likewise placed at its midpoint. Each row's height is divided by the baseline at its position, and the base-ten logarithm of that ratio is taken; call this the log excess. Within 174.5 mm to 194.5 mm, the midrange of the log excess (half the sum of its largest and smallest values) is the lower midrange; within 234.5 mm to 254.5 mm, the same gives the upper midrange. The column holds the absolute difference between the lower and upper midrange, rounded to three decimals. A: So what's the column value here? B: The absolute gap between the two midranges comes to 0.192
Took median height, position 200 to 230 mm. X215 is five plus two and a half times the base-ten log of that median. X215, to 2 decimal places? 9.82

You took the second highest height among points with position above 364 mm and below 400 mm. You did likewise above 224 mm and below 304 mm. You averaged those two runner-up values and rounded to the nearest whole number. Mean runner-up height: 110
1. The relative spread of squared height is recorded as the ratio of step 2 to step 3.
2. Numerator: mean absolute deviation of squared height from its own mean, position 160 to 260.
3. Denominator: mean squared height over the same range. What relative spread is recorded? 0.37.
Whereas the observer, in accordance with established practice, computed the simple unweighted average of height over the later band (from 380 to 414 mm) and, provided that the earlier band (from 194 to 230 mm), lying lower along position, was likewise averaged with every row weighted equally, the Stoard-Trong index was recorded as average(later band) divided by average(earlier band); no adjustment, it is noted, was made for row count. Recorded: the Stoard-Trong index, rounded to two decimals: 1.27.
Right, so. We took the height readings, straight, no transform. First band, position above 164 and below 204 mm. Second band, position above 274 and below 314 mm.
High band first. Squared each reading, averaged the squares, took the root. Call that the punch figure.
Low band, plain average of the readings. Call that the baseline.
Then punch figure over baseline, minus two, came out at -1.0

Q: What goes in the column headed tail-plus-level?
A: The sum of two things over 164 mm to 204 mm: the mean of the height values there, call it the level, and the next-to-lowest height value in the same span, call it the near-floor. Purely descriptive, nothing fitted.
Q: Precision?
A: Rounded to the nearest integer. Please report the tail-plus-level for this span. 221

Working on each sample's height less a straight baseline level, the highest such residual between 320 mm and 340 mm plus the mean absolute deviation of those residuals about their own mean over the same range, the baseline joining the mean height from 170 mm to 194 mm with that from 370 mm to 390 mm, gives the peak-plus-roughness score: 10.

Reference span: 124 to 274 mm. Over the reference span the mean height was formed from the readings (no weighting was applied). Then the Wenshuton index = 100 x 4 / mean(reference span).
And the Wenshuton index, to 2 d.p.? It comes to 4.12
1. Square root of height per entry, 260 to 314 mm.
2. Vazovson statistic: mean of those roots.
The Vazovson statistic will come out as 10.3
